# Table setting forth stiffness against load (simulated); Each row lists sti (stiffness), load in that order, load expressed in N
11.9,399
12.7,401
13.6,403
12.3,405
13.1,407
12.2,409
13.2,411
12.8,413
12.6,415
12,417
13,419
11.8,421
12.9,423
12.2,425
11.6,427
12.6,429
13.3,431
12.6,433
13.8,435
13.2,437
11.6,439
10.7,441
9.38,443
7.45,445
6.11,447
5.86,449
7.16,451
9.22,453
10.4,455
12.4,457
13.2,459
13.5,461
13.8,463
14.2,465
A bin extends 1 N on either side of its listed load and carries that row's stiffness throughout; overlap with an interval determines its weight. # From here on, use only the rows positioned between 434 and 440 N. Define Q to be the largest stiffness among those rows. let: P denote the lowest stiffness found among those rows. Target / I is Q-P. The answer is 2.2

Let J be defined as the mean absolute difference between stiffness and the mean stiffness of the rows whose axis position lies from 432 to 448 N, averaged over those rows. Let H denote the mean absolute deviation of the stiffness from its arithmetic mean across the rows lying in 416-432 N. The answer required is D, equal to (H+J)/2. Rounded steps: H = 0.5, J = 2.2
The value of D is 1.37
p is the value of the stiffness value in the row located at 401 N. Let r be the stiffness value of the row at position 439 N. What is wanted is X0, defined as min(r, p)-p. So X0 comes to -1.1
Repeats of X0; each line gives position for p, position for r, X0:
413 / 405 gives -0.5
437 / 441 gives -2.5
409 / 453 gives -3.0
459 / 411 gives 0.0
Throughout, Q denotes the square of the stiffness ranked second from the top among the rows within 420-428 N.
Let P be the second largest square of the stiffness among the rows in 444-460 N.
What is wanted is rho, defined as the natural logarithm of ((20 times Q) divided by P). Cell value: 2.963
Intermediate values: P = 154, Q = 149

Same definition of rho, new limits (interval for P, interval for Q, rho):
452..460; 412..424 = 3.075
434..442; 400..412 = 2.996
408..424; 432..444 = 3.026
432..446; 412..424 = 2.950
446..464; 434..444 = 2.951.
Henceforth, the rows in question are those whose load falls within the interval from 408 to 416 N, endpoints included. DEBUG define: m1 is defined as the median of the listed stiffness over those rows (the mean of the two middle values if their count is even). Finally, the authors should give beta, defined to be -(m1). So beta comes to -12.7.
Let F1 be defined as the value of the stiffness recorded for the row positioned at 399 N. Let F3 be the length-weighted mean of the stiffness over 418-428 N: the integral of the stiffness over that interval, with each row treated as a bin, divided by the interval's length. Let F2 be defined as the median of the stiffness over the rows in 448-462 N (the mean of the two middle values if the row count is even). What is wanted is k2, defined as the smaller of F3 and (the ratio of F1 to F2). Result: 1.14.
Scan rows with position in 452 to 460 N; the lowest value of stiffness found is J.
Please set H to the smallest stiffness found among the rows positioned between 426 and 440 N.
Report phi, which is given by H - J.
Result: 2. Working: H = 11.6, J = 9.22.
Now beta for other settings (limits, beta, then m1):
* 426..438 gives -12.9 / 12.9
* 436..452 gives -8.4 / 8.4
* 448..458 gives -9.2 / 9.2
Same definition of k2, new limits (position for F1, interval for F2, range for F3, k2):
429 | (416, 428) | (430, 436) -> 1.04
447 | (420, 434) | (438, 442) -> 0.48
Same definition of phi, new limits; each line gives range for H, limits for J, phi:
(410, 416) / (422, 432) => 1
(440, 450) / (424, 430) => -6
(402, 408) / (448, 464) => 6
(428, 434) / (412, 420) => 1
